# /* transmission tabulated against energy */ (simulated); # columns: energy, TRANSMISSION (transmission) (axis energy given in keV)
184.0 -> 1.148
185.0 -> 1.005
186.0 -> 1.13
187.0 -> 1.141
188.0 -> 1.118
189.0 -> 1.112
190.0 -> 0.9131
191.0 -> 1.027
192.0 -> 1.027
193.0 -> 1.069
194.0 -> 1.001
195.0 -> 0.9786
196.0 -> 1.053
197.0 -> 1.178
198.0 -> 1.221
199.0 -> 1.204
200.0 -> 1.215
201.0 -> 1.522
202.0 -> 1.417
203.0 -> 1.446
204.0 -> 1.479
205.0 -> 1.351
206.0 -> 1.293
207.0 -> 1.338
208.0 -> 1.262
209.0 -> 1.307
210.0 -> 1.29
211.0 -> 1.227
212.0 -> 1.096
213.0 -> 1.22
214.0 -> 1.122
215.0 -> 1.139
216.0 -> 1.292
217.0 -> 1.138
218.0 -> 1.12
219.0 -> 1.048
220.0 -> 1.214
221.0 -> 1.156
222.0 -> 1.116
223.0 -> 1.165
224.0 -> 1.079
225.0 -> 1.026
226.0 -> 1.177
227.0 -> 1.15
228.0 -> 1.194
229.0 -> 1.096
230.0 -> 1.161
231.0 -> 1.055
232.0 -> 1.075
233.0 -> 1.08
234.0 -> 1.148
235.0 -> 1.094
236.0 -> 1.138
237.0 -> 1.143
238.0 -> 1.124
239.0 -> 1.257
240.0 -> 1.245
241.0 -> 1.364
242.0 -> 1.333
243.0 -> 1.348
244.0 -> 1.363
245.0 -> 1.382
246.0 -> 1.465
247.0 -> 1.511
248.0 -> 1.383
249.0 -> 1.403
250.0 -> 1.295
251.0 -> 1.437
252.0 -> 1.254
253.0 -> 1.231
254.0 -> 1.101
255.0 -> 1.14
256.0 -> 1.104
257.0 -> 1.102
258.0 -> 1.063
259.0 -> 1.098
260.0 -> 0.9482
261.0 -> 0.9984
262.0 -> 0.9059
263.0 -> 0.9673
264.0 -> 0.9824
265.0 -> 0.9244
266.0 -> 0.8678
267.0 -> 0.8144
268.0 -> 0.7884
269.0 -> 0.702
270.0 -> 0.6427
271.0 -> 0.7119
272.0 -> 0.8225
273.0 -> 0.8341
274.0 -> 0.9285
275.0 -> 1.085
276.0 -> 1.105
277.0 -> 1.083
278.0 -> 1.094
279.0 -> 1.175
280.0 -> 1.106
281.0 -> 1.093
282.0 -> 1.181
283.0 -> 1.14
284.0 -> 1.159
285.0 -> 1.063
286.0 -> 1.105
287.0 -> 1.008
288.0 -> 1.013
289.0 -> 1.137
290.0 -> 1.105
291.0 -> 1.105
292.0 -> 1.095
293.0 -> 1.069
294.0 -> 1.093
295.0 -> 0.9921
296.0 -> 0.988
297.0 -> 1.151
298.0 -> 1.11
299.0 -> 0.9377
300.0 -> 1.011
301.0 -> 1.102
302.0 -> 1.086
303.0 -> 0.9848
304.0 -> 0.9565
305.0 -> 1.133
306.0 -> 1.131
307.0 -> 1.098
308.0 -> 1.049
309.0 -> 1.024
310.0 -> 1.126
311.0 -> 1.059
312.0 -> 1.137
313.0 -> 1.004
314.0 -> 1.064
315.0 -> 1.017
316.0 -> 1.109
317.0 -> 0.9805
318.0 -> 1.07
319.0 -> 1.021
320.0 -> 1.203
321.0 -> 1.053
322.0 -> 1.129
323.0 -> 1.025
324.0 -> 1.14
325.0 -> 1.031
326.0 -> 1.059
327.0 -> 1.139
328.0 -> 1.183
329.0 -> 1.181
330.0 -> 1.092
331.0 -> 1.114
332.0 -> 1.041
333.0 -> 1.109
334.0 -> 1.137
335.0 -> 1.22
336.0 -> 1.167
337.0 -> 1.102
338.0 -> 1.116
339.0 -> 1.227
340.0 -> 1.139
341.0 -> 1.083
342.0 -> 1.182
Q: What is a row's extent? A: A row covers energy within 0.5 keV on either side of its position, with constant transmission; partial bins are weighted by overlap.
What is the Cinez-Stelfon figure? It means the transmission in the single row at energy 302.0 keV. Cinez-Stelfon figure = 1.086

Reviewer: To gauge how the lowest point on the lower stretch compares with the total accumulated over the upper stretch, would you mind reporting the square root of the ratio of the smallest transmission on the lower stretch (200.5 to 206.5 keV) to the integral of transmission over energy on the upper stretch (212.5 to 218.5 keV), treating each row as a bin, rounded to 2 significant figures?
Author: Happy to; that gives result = 0.43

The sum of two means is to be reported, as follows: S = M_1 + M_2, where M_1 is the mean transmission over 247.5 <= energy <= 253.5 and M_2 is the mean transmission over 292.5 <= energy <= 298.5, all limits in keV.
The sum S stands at 2.40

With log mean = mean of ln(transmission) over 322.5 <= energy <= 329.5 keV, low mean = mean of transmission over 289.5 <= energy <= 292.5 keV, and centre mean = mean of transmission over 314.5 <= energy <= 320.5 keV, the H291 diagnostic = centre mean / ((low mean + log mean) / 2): 1.77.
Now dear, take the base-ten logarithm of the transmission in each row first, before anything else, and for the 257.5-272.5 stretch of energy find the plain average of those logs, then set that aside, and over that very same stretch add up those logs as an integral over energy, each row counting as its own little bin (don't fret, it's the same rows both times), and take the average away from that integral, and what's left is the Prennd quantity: -0.8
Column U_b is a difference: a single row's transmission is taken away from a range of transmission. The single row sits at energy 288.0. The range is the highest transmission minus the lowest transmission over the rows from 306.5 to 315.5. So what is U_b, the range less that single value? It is -0.88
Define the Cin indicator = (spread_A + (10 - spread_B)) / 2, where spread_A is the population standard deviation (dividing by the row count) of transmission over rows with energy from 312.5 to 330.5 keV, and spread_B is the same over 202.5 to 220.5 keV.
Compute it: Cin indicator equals 4.97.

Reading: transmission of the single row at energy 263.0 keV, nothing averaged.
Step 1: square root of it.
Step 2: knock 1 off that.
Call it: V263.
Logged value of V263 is -0.016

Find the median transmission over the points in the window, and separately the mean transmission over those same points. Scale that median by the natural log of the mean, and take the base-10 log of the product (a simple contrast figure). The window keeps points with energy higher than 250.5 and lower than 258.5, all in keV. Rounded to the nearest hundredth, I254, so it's -0.73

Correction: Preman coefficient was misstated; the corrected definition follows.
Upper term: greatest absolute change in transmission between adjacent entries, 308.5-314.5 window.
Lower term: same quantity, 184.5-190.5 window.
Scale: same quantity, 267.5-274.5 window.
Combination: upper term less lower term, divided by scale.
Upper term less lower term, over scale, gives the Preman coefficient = -0.60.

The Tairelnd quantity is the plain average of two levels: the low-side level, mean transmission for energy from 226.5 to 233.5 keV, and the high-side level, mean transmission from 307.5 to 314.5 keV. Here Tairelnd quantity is 1.09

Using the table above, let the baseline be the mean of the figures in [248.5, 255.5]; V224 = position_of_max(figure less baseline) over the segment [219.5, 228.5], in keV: 220.0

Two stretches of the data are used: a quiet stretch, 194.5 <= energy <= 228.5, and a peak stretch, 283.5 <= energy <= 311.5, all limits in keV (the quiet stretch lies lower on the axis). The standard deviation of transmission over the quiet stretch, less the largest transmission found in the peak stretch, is -1.03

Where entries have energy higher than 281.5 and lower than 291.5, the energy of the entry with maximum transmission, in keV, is 282.0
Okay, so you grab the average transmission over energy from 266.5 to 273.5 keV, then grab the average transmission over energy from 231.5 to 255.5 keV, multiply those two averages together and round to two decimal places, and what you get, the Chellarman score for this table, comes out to 0.96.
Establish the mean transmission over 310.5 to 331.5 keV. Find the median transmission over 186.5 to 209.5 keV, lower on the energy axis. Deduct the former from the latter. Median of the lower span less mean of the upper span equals 0.12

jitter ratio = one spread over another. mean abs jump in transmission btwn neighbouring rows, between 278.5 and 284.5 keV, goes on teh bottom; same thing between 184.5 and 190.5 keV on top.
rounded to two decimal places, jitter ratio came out 1.58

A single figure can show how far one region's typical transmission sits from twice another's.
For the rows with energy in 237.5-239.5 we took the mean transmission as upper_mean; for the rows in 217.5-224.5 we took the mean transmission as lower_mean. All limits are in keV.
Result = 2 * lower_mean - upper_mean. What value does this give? 1.07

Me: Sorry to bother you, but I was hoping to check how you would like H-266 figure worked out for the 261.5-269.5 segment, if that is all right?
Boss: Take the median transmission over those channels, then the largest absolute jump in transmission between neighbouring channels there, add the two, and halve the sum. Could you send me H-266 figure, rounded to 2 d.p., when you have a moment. 0.49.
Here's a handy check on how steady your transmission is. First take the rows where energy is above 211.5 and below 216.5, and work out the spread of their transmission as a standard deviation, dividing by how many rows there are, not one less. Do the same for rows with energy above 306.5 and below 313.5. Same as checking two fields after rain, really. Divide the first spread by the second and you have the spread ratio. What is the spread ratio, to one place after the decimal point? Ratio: 1.5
